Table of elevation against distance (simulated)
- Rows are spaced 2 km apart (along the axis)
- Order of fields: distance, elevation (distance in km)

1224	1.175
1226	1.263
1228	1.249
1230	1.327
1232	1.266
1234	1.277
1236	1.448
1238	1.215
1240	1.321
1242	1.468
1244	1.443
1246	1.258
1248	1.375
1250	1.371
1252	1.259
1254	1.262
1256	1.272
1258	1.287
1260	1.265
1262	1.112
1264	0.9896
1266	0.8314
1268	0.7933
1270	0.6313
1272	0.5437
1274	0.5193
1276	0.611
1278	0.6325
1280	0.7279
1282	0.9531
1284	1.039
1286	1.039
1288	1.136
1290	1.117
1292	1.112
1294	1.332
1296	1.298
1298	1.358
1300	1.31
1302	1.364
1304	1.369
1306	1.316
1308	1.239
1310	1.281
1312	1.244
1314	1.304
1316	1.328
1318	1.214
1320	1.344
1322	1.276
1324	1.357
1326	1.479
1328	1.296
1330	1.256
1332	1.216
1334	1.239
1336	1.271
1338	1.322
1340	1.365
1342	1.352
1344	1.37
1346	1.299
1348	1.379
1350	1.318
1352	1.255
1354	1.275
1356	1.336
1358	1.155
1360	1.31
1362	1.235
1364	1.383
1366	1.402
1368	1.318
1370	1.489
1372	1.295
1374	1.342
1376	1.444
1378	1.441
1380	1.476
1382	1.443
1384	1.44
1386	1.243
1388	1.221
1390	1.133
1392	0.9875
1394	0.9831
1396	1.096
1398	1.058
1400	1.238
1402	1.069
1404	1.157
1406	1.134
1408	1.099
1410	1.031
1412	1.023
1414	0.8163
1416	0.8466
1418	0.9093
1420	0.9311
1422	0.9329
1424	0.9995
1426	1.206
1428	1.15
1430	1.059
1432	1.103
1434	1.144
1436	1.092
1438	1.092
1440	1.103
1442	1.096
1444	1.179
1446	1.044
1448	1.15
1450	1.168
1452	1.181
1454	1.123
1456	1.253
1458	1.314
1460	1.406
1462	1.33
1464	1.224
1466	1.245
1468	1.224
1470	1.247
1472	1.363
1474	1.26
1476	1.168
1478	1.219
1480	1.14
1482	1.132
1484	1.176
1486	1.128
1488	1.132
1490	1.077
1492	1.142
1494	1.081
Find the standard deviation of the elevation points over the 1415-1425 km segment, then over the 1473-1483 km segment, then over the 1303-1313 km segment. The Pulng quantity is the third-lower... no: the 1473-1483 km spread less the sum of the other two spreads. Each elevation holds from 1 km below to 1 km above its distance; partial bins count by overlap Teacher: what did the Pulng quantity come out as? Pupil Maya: -0.05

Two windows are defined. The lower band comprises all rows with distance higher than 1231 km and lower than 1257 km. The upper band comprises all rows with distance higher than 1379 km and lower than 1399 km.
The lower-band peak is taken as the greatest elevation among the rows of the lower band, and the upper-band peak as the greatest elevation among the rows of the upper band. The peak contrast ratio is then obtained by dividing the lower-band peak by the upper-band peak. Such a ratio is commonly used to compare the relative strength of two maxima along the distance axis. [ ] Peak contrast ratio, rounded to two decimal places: 0.99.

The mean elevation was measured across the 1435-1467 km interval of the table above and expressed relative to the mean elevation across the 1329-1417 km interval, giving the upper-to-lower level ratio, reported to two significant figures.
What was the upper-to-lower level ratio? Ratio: 0.96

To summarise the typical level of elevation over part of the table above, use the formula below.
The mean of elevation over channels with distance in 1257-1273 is 0.93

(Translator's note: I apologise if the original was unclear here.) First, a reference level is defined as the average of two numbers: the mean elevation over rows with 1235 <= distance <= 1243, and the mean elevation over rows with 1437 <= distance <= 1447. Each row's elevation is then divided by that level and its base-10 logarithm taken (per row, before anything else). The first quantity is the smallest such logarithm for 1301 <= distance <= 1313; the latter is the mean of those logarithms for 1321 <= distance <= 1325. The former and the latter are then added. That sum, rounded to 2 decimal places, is 0.03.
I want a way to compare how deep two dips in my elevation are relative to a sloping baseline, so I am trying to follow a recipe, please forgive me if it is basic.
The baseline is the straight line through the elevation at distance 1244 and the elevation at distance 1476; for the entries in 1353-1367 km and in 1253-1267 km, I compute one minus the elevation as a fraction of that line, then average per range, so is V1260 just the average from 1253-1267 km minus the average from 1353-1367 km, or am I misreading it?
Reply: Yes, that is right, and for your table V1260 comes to 0.2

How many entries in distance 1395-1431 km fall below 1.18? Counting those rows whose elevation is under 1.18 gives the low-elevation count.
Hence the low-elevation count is 16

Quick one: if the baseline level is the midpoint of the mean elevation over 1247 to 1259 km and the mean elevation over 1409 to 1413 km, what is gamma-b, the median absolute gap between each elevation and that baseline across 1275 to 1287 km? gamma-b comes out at 0.325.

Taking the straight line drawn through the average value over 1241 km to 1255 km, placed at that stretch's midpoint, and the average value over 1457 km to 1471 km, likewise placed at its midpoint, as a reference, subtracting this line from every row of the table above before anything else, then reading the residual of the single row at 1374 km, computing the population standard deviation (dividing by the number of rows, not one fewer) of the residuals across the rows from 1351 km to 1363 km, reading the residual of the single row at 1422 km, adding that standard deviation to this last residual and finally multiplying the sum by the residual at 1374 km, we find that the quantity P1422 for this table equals -0.010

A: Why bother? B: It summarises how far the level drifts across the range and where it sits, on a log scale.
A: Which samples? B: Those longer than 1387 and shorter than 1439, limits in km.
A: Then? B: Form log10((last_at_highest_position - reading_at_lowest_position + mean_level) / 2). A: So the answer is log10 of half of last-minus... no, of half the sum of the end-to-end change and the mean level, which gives -0.333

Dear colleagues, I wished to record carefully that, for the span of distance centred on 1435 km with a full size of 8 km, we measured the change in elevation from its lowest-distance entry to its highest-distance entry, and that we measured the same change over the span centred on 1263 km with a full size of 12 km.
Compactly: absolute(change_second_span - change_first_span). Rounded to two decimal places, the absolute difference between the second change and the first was 0.48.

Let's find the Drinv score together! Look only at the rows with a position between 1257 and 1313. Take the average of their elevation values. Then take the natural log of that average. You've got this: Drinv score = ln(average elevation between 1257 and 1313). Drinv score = 0.05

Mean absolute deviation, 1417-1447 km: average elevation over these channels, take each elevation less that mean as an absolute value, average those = 0.072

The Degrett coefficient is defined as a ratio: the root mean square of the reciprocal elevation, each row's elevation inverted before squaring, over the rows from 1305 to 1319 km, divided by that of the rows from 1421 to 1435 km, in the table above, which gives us 0.84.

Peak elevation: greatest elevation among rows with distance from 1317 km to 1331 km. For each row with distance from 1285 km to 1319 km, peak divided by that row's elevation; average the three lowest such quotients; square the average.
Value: 1.18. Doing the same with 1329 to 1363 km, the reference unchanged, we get 1.16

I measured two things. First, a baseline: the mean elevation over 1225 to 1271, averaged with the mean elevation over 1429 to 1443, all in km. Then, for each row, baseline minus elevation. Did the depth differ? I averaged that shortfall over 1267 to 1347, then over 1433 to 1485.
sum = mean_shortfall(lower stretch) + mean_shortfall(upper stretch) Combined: 0.0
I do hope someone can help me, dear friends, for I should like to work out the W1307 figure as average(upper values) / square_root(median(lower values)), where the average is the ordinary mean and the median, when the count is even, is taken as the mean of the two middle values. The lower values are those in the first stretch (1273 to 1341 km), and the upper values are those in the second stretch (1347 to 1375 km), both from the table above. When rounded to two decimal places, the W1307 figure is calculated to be 1.17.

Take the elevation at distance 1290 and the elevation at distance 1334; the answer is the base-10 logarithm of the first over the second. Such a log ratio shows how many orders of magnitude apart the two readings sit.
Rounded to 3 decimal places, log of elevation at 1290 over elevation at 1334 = -0.045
